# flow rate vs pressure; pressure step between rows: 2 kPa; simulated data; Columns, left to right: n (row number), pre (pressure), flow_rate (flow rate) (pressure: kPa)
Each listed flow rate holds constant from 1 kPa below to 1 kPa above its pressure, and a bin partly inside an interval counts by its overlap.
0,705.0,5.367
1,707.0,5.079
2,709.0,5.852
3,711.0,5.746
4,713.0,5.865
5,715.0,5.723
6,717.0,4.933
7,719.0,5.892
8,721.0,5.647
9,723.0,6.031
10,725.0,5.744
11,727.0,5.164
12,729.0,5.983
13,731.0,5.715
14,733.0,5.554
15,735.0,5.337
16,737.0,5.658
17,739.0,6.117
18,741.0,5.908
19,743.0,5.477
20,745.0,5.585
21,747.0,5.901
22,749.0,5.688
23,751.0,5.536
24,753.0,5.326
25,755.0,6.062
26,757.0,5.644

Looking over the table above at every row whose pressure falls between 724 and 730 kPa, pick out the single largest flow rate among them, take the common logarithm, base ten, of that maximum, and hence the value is 0.777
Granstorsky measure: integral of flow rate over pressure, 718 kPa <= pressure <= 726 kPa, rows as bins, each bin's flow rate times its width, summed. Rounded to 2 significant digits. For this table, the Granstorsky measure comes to 47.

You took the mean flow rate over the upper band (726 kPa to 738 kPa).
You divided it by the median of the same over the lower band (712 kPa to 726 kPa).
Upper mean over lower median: 0.97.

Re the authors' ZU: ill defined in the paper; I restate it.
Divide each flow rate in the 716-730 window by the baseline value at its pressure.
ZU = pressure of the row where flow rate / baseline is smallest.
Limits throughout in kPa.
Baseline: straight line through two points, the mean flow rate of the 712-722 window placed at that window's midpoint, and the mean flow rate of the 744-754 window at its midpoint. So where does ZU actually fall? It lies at 717.0 kPa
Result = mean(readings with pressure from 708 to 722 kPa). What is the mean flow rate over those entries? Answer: 5.67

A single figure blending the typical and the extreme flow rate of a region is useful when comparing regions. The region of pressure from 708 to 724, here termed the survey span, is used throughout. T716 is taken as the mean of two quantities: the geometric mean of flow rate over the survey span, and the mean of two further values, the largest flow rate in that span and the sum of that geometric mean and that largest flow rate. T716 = 7.292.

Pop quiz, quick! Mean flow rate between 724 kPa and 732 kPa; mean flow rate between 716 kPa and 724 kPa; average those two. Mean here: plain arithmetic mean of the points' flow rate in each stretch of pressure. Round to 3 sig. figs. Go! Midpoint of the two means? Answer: 5.64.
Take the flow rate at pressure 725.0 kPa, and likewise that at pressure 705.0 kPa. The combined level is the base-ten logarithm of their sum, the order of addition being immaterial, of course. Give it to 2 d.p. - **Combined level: 1.05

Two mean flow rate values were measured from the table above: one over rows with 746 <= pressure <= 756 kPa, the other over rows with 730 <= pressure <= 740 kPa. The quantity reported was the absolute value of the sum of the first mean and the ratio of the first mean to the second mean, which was 6.71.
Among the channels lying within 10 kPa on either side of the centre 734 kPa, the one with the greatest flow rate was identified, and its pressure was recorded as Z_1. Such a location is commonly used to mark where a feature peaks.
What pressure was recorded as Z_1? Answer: 739.0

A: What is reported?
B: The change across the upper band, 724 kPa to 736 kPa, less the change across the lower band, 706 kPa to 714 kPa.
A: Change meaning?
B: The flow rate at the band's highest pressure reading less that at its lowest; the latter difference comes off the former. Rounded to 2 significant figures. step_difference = -1.2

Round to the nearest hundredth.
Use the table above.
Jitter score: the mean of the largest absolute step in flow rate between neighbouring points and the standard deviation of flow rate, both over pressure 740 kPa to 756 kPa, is 0.49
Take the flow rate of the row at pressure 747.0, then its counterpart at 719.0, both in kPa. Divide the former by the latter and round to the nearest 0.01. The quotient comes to 1.00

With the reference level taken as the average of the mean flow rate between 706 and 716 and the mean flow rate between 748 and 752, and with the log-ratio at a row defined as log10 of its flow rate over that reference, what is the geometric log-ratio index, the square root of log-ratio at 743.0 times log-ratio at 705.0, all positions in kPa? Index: 0.016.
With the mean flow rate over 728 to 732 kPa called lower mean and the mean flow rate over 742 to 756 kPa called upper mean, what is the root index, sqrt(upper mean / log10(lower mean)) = 2.71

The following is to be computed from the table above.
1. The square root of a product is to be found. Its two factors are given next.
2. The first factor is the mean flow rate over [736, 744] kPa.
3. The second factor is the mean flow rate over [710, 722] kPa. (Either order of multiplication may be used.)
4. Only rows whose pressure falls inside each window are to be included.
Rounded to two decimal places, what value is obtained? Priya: 5.71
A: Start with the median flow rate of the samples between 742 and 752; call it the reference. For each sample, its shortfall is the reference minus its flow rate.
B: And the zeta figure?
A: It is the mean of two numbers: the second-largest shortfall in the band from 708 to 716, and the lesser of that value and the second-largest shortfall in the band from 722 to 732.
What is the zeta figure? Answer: -0.16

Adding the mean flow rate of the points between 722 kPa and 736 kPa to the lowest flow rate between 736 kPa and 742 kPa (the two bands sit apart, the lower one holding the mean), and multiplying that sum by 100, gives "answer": 1130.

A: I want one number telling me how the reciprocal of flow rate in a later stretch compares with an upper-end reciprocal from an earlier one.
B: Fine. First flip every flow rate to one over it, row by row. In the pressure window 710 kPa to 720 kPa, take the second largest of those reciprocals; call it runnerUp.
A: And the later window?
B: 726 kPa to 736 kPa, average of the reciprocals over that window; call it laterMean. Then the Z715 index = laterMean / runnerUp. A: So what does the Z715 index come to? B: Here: 1.034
